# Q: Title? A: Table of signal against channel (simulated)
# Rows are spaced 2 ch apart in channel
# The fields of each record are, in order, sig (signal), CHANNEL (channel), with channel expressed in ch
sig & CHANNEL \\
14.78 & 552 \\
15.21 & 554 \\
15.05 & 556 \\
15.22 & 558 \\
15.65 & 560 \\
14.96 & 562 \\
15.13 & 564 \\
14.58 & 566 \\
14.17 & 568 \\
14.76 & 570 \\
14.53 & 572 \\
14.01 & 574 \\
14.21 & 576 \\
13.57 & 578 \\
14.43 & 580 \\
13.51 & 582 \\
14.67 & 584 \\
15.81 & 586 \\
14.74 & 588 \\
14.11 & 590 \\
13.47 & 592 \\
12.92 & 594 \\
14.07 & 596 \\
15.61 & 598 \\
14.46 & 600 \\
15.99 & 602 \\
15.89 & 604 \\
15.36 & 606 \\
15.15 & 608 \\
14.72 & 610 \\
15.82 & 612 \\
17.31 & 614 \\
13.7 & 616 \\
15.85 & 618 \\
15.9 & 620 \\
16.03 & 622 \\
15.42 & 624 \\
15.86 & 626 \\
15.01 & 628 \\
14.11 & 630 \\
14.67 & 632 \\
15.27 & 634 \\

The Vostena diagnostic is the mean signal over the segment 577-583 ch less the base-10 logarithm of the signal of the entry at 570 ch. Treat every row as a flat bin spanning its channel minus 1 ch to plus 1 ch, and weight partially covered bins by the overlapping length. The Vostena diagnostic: 12.7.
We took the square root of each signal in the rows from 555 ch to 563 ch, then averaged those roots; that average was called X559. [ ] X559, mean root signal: 3.90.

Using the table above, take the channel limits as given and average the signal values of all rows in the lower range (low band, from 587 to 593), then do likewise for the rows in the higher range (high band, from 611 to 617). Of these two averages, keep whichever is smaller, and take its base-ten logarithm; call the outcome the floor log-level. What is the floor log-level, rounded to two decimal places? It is 1.15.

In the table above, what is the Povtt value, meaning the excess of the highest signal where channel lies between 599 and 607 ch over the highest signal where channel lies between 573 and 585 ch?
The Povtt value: 1.3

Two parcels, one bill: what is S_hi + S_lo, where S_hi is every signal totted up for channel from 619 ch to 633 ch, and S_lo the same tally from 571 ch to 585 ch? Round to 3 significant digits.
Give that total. 206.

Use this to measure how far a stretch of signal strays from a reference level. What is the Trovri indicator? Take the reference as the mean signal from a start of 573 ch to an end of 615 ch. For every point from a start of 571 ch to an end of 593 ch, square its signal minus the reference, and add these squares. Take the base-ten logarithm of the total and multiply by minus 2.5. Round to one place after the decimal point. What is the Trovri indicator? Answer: -2.1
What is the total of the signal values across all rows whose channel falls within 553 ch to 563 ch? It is 76.1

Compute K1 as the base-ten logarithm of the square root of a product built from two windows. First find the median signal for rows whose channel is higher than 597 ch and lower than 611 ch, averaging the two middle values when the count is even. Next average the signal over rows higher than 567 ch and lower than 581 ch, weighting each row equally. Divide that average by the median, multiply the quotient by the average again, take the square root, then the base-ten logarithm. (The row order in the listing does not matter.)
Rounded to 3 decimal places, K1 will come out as 0.560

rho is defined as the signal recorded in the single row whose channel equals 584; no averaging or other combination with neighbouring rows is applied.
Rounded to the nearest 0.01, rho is 14.67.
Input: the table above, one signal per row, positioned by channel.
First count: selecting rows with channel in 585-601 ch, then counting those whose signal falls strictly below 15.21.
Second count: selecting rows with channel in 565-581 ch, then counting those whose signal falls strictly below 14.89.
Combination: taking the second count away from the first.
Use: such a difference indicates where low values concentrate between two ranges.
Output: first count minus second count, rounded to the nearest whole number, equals -2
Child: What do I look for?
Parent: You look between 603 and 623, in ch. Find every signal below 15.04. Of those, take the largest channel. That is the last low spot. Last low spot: 616 ch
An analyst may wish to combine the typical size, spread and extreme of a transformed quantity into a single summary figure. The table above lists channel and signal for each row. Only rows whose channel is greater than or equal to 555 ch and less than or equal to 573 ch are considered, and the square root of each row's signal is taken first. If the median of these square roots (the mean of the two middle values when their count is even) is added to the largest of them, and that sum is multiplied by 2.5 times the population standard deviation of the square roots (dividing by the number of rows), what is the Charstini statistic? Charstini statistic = 1.0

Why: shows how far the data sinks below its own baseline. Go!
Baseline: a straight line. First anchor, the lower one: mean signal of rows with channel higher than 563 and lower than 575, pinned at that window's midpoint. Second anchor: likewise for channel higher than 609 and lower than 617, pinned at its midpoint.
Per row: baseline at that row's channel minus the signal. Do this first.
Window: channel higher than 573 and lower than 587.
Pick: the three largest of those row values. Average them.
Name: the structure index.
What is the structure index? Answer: 1.0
